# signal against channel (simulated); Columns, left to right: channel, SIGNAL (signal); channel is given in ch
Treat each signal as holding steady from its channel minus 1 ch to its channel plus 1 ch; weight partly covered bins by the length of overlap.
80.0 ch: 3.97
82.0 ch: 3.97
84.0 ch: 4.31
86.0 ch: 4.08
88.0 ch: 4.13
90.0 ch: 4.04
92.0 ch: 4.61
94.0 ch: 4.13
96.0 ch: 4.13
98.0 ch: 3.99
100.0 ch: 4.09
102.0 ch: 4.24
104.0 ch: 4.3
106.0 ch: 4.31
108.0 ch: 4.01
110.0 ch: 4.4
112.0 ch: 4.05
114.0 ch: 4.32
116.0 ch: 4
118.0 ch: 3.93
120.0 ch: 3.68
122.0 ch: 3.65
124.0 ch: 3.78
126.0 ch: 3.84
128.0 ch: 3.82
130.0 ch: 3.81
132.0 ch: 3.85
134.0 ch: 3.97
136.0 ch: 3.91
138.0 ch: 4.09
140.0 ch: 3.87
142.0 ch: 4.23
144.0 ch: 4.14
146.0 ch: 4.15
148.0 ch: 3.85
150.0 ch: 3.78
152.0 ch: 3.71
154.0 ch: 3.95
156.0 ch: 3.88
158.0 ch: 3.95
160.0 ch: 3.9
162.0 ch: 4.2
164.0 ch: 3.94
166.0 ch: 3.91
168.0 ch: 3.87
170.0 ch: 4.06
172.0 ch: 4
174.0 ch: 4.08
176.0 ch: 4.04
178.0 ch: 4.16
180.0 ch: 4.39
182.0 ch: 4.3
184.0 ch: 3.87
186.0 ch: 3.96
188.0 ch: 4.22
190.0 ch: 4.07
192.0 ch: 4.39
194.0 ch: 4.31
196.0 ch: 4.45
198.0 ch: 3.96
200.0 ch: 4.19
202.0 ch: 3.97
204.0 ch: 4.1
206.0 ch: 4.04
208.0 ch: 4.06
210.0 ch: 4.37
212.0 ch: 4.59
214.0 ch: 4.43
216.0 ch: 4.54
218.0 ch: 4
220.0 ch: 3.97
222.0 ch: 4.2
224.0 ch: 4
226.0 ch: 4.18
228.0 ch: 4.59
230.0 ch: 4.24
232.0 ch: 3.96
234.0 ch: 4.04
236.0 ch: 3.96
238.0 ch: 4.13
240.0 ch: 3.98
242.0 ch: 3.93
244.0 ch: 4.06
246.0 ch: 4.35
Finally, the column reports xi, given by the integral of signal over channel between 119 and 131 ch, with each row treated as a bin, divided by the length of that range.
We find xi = 3.76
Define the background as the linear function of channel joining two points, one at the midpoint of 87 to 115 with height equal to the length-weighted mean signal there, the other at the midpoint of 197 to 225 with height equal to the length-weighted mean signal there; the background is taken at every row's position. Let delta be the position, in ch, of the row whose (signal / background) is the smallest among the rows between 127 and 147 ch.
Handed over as 130.0 ch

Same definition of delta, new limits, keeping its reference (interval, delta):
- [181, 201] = 184.0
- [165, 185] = 168.0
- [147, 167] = 152.0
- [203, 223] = 220.0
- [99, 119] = 118.0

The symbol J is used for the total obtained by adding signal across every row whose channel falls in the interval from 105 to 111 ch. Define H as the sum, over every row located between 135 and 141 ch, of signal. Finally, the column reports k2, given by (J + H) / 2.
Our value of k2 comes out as 12.3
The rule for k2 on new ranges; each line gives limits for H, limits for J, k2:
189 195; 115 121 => 12.2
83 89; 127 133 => 12.0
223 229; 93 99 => 12.5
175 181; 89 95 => 12.7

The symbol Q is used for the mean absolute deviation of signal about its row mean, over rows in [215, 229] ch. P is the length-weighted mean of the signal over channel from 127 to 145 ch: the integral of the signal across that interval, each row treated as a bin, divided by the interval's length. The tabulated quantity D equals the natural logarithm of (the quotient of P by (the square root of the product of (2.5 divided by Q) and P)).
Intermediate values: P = 3.97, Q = 0.20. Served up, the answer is -0.569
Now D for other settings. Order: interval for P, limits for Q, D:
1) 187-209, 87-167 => -0.642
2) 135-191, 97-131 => -0.592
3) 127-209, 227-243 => -0.670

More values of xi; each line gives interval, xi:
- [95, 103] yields 4.11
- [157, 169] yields 3.96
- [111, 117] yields 4.12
